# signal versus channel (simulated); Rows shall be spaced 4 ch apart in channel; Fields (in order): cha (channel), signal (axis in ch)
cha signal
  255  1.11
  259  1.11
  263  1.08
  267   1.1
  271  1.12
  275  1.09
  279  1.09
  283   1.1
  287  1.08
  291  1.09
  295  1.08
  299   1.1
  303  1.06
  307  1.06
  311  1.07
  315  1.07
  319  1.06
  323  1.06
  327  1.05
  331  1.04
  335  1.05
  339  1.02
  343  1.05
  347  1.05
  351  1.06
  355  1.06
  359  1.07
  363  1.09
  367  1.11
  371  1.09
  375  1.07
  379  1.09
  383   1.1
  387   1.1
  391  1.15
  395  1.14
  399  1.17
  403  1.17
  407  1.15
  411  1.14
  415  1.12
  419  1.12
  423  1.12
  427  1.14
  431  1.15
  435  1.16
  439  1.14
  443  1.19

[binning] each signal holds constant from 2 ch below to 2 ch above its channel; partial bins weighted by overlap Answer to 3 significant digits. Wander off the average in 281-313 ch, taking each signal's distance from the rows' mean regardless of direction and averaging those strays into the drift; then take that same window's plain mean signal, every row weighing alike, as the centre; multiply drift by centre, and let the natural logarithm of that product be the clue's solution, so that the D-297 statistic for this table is -4.31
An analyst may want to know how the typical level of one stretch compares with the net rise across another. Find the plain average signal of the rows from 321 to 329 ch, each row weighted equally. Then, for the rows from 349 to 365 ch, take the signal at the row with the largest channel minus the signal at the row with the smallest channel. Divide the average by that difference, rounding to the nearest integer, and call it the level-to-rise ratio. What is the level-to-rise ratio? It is 35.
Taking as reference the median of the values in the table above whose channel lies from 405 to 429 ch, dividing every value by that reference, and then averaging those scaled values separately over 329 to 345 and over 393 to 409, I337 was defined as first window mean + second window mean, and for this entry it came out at 1.94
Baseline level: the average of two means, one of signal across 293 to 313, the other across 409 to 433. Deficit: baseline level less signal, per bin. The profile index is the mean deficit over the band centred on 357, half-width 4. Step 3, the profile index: 0.038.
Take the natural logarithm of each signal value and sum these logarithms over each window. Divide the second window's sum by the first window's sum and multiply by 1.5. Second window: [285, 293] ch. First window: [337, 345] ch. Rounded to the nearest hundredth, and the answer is 3.57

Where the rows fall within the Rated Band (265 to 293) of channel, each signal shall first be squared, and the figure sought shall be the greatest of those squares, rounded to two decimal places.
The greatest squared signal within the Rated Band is 1.25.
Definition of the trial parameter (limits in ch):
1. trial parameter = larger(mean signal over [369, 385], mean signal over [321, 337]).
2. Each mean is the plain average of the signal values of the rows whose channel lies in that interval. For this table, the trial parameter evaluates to 1.09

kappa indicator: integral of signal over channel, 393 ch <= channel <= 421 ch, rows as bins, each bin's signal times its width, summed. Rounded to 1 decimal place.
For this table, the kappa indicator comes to 32.0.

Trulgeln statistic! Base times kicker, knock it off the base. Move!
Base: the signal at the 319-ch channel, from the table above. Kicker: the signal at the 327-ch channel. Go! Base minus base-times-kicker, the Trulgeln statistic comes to -0.05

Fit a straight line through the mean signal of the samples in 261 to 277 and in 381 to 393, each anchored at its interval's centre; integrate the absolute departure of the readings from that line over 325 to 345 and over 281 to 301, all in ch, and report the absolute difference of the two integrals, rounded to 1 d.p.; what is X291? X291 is 1.1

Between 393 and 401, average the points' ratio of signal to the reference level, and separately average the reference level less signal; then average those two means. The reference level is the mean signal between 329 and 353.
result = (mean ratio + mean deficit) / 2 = 0.498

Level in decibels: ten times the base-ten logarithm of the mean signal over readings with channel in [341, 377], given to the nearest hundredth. 0.30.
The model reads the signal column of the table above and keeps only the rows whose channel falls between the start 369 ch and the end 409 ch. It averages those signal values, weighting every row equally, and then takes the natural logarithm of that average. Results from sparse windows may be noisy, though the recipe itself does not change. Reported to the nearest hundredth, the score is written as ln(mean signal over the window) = 0.12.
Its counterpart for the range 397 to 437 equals 0.13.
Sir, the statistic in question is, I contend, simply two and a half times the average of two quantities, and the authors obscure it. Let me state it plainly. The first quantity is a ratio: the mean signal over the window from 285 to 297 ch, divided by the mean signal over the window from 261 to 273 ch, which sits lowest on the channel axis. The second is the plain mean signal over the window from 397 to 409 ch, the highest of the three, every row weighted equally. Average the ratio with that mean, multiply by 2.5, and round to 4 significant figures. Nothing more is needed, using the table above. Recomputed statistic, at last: 2.685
